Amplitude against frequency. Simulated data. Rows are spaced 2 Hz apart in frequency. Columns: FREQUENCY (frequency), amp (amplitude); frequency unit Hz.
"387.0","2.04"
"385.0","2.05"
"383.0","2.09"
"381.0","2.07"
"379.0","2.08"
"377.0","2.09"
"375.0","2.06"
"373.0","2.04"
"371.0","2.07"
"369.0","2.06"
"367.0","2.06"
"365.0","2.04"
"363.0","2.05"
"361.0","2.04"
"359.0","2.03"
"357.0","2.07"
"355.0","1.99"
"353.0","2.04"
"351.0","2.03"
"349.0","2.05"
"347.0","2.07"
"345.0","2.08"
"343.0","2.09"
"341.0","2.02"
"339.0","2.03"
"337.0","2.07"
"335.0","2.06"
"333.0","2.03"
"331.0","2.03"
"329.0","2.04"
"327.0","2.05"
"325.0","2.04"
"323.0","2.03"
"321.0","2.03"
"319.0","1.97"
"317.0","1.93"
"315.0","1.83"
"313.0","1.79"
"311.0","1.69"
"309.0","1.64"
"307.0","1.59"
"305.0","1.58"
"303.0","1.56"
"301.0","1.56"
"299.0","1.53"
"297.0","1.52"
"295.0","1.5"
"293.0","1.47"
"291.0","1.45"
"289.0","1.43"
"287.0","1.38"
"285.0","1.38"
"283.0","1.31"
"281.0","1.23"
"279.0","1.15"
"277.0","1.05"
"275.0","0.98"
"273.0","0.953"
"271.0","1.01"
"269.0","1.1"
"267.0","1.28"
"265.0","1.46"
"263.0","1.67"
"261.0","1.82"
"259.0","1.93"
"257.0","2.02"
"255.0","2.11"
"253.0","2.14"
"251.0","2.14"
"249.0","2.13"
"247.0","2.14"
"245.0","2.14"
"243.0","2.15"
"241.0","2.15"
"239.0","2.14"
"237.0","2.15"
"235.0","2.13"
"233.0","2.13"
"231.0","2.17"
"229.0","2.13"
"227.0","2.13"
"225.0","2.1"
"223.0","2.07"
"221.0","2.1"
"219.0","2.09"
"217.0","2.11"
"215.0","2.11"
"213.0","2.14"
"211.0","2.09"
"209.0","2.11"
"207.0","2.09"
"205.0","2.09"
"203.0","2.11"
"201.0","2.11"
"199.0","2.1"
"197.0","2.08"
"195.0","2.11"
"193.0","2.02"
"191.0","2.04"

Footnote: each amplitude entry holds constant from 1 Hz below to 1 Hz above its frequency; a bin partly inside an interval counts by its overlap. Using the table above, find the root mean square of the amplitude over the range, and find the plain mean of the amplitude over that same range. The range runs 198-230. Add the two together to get 4.2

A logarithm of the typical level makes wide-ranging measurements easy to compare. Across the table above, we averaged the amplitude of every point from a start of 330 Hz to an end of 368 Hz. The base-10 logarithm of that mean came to 0.31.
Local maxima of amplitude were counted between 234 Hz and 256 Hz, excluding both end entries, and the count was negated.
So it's -1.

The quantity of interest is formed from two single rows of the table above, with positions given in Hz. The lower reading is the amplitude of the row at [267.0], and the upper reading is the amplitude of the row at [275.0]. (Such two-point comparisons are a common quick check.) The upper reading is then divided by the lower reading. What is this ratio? 0.77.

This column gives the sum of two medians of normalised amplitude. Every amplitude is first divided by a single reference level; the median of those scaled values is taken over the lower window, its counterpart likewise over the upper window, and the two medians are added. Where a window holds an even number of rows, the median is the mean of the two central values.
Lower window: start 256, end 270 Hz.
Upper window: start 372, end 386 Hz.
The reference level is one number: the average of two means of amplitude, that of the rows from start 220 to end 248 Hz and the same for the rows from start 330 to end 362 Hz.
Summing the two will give 1.79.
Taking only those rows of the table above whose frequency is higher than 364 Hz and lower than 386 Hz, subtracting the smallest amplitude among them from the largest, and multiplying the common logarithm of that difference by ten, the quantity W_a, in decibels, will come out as -13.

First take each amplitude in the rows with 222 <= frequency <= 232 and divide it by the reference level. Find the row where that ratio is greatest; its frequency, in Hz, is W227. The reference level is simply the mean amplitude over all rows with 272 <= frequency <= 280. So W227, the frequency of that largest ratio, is 231.0 Hz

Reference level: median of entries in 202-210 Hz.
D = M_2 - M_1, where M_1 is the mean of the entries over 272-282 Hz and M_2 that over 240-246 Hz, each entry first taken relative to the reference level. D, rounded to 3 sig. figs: 1.07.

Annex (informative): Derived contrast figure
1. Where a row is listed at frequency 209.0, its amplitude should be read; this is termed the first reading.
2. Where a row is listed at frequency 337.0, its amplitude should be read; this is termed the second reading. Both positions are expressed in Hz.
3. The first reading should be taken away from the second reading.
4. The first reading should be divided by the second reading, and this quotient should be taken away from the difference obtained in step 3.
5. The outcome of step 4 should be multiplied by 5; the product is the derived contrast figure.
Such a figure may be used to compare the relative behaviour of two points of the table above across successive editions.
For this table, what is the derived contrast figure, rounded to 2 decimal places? -5.30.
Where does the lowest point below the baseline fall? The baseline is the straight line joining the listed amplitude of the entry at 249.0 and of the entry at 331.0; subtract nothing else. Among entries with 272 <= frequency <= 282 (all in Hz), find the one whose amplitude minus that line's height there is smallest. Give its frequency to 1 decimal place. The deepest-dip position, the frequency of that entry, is 273.0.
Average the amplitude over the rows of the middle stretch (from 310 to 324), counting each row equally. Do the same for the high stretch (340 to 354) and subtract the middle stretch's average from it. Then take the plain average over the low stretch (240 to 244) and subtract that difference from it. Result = 1.99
